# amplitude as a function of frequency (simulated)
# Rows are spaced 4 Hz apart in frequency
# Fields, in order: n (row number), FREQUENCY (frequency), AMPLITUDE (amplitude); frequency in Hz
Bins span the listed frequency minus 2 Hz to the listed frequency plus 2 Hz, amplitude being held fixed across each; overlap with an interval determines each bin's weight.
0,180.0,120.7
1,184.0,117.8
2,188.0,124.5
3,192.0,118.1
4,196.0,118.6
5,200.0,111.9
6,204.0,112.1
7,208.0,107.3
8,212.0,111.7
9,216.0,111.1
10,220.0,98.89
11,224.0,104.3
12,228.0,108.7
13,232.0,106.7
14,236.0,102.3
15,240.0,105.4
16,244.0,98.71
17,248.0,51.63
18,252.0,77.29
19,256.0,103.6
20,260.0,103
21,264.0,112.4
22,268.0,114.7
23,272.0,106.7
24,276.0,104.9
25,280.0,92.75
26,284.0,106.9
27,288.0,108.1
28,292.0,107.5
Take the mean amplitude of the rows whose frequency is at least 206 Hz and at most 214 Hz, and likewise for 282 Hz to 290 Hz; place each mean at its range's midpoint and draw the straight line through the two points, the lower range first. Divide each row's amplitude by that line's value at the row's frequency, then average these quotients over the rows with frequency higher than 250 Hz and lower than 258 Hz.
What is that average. 0.83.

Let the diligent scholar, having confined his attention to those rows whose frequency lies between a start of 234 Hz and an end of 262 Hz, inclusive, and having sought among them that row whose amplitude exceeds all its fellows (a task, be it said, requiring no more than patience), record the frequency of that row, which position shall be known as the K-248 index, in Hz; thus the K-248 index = 240.0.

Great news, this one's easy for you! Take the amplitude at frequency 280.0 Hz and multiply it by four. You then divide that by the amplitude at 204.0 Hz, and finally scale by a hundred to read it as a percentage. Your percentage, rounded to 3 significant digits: 331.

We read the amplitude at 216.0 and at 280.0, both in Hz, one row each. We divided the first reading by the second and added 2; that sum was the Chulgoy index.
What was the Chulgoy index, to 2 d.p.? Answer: 3.20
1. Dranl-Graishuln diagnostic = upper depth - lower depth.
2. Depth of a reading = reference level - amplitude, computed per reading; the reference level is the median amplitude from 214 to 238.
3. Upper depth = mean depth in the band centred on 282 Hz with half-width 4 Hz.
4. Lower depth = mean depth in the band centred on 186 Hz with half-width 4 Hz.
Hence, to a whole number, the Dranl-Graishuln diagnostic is 21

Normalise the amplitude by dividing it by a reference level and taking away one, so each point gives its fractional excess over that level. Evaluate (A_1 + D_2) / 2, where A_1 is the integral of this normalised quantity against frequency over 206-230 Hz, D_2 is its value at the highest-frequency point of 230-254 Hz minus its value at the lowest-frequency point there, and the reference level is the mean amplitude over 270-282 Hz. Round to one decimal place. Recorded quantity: 0.5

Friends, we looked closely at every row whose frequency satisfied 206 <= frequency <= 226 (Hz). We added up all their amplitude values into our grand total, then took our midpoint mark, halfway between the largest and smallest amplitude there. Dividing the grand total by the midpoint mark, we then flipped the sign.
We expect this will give -5.06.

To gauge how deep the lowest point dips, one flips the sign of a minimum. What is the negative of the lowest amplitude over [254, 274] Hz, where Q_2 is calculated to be -103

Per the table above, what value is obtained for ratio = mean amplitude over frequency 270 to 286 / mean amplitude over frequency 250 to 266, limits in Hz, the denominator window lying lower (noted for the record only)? 1.04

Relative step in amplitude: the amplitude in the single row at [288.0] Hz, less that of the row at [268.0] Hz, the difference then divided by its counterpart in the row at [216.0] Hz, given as -0.059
